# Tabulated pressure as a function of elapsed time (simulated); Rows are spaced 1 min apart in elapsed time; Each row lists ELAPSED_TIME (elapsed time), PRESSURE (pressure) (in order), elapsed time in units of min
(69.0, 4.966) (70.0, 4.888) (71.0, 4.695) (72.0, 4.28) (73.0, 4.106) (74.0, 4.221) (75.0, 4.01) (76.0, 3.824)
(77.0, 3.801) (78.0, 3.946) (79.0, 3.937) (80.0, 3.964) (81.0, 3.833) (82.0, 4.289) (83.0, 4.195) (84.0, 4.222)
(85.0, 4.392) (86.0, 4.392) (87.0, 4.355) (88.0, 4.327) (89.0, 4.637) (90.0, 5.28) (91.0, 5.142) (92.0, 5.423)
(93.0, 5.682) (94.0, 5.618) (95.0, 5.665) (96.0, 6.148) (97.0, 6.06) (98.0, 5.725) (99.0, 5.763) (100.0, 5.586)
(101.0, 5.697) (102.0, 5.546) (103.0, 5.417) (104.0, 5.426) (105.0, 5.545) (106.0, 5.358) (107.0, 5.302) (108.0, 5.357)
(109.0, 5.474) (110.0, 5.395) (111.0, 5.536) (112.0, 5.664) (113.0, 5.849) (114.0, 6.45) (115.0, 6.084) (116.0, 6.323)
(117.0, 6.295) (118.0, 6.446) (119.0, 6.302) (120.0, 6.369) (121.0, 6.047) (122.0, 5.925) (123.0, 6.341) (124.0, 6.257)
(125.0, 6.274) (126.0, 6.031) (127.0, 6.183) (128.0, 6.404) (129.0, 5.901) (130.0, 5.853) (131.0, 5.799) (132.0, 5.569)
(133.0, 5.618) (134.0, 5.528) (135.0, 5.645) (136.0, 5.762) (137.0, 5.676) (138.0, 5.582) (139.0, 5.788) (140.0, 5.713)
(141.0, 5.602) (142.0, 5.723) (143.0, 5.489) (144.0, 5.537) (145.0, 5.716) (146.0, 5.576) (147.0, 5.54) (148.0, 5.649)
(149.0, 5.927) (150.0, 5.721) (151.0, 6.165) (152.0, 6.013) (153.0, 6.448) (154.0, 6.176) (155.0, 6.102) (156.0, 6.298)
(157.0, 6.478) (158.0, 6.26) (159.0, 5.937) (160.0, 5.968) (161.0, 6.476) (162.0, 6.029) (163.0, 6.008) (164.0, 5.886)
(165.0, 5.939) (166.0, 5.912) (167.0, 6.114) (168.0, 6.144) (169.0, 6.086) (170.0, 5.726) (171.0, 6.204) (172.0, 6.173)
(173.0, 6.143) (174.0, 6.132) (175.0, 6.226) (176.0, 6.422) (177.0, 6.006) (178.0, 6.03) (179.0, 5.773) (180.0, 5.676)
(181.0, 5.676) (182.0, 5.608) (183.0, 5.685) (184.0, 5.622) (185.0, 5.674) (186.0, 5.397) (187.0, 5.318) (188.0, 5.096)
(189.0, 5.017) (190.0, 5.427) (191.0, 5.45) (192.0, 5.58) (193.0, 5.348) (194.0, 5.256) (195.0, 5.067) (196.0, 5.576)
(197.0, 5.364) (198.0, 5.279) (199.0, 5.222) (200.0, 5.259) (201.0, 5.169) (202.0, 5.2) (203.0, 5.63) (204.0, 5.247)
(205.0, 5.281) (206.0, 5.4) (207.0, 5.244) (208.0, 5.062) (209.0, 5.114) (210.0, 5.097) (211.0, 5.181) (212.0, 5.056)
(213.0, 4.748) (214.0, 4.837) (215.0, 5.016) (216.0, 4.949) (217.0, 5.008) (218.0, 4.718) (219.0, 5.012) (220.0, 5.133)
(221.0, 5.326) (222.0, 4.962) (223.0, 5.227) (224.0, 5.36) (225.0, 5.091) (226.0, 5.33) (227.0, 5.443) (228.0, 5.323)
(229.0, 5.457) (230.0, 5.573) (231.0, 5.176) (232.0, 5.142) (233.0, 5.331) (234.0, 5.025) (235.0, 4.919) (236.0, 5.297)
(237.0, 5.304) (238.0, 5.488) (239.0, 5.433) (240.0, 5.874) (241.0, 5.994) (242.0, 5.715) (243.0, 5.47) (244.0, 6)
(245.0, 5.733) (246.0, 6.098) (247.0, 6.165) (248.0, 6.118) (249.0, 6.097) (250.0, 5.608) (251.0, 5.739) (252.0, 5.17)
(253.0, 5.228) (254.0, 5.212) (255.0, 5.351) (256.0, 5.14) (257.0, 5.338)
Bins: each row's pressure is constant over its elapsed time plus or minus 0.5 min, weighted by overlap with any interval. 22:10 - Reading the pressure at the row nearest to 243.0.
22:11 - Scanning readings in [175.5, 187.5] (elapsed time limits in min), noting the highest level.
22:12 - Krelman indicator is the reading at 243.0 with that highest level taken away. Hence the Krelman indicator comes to -1.0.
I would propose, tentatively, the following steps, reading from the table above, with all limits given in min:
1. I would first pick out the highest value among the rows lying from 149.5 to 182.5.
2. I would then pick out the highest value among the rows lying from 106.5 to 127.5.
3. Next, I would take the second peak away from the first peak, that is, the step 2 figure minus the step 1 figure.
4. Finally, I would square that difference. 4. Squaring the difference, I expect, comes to 0.0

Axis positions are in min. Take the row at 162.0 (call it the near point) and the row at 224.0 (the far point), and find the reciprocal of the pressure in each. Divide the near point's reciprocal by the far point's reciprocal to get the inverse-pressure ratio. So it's 0.89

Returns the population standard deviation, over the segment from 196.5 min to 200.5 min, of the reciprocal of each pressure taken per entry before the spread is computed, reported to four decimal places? 0.0019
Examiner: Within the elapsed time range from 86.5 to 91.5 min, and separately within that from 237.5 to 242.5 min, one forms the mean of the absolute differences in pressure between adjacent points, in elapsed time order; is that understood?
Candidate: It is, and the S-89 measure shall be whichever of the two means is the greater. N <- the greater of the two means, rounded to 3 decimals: 0.280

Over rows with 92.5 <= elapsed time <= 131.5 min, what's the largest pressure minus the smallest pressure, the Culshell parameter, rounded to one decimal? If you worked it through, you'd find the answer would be 1.1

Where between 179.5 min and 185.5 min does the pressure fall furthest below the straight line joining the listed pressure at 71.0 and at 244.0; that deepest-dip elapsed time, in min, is 184.0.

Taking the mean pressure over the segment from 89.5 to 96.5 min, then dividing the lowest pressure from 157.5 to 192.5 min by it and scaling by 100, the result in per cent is 90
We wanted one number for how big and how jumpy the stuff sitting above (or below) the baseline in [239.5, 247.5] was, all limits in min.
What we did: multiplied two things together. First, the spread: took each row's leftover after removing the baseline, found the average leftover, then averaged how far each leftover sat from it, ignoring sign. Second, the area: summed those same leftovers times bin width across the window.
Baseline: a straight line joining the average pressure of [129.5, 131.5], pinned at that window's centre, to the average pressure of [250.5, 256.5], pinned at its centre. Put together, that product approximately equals 0.80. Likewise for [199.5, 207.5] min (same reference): -0.18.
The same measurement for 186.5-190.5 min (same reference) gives -0.23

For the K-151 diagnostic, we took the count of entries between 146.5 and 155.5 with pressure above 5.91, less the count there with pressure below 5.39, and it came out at 6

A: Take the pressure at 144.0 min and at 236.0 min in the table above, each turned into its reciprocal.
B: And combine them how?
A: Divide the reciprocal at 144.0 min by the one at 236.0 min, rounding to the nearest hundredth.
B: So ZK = 0.96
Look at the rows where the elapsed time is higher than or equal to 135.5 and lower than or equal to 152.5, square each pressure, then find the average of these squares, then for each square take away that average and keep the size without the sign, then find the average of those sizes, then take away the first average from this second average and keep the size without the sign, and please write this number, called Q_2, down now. 31.2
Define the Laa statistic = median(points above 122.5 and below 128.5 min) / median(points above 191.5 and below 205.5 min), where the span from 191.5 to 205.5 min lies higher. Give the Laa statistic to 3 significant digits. 1.19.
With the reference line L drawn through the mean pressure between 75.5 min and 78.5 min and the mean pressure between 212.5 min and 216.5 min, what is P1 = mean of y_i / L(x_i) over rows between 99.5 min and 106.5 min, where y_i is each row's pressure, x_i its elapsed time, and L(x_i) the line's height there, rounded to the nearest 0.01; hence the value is 1.36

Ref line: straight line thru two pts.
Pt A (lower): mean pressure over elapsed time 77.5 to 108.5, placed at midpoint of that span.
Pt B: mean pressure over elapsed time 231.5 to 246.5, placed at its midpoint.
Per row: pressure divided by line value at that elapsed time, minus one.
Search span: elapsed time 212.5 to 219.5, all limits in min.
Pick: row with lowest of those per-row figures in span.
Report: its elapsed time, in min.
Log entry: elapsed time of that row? 218.0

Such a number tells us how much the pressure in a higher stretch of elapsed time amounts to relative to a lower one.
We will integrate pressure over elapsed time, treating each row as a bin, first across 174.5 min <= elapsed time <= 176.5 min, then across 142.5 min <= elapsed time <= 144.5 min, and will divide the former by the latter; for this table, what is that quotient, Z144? 1.1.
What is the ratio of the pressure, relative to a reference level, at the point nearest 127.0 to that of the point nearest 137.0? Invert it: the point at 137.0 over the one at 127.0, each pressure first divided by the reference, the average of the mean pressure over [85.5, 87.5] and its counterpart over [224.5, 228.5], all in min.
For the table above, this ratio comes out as 0.92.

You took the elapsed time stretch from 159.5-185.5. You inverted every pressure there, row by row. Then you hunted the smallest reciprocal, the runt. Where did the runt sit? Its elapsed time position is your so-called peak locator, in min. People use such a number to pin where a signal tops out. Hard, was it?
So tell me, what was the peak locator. 161.0 min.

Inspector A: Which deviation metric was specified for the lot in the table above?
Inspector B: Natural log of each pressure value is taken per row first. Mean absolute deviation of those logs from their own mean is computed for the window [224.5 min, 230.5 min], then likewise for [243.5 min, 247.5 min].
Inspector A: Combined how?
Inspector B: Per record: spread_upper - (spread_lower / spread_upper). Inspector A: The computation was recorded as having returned -0.99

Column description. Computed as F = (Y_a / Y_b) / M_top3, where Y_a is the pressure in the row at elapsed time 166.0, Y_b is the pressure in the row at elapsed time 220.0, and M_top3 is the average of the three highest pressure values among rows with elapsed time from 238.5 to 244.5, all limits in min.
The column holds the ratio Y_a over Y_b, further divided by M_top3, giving 0.193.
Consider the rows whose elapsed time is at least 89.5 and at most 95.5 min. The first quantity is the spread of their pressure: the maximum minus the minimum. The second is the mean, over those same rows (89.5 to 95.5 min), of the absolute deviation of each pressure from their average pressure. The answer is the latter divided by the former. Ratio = 0.35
